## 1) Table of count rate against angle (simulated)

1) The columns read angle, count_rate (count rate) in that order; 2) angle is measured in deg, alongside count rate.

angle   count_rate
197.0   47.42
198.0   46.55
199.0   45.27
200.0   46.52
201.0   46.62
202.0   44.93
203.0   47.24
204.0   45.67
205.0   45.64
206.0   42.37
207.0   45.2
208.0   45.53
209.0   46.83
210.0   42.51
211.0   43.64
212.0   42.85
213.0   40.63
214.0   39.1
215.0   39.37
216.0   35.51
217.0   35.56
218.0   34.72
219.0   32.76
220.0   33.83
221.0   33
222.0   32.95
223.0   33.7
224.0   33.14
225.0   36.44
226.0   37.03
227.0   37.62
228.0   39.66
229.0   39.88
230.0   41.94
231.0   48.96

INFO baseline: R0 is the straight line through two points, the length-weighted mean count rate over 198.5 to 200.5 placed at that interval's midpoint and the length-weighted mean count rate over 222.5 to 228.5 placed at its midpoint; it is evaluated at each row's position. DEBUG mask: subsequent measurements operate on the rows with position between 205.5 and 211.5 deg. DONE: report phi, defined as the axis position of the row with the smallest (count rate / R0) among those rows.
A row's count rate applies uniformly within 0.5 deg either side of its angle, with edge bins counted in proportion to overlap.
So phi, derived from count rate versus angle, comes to 206.0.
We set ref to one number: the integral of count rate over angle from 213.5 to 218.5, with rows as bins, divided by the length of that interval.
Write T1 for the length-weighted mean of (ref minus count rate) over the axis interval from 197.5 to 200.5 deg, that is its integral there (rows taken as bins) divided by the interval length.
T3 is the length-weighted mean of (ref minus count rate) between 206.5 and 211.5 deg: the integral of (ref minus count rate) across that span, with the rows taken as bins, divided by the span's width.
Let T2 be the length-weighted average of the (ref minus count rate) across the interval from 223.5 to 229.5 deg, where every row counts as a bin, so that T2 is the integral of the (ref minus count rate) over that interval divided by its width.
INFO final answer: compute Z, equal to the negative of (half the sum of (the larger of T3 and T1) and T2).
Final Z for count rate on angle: 4.2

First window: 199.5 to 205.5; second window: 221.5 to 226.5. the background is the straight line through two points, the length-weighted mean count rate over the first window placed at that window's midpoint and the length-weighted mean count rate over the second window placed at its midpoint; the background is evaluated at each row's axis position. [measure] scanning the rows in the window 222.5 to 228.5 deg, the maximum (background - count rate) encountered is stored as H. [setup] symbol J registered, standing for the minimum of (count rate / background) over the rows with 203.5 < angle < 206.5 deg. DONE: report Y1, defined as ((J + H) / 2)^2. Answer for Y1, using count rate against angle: 1.5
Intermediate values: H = 1.5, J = 0.958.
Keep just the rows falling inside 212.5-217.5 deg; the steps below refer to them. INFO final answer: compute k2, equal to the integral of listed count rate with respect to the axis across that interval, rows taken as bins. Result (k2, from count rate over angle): 190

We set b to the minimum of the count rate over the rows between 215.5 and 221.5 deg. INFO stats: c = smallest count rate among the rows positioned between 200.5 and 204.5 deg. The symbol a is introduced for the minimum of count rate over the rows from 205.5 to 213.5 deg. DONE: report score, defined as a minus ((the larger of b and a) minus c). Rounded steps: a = 40.63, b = 32.76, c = 44.93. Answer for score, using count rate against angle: 44.9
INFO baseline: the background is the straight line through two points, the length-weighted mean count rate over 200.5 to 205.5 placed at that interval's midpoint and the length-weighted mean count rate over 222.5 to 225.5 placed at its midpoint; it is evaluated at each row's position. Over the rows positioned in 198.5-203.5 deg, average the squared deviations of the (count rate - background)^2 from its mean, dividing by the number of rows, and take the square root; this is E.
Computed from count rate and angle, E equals 3.0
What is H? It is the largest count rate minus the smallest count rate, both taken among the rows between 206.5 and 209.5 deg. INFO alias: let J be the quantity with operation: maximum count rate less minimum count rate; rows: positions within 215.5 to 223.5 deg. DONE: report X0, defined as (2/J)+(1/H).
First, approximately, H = 1.6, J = 3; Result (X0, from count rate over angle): 1.3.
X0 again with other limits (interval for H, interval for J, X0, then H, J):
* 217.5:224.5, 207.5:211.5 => 1.0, 2.0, 4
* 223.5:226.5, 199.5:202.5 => 1.4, 3.9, 2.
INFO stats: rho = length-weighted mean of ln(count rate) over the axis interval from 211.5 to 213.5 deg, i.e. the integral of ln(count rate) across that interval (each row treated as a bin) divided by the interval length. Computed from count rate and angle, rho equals 3.73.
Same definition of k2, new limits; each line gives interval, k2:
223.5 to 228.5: 184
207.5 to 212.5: 221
